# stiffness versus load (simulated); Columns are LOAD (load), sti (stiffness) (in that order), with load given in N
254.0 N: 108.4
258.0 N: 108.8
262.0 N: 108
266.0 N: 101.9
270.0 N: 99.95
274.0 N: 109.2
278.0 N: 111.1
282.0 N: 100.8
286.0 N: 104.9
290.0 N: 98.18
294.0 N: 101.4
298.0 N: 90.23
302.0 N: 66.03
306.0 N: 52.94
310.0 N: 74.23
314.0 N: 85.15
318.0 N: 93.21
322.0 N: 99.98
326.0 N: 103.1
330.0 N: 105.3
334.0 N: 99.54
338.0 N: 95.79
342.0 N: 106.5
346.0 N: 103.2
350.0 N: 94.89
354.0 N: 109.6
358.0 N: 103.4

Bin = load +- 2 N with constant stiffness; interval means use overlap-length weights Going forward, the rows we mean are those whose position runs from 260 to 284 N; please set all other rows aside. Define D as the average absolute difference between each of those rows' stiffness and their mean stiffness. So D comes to 4.3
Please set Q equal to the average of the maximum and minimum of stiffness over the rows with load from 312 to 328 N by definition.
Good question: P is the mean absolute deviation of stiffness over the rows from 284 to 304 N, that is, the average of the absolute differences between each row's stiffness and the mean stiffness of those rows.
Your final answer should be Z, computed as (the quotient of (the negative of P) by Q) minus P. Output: -11.3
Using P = 11.2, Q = 94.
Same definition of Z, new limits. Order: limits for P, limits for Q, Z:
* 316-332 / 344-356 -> -3.8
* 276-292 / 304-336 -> -4.3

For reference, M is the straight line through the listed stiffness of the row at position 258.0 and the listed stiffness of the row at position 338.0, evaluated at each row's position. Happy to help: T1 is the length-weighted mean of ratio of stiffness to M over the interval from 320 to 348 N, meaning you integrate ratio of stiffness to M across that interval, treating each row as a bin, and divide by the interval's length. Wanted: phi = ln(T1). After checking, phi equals 0.06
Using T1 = 1.06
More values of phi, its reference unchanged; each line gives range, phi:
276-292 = -0.01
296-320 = -0.27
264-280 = -0.01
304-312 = -0.46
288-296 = -0.03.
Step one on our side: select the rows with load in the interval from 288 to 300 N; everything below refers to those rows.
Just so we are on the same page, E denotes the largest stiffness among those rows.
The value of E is 101.4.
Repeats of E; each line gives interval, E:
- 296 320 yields 93.21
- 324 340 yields 105.3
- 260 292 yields 111.1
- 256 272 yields 108.8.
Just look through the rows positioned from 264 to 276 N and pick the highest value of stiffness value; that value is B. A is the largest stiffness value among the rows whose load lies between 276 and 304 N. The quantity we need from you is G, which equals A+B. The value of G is 220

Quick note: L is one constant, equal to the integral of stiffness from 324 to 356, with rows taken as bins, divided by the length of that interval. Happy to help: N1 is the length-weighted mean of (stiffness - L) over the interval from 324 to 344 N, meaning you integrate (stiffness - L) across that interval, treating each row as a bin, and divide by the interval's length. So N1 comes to 0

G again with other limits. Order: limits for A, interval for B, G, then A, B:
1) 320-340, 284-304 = 210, 105.3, 104.9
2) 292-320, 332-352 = 208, 101.4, 106.5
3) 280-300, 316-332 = 210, 104.9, 105.3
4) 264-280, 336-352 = 218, 111.1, 106.5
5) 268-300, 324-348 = 218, 111.1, 106.5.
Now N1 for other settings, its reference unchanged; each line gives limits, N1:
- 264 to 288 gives 2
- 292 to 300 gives -6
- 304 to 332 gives -15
